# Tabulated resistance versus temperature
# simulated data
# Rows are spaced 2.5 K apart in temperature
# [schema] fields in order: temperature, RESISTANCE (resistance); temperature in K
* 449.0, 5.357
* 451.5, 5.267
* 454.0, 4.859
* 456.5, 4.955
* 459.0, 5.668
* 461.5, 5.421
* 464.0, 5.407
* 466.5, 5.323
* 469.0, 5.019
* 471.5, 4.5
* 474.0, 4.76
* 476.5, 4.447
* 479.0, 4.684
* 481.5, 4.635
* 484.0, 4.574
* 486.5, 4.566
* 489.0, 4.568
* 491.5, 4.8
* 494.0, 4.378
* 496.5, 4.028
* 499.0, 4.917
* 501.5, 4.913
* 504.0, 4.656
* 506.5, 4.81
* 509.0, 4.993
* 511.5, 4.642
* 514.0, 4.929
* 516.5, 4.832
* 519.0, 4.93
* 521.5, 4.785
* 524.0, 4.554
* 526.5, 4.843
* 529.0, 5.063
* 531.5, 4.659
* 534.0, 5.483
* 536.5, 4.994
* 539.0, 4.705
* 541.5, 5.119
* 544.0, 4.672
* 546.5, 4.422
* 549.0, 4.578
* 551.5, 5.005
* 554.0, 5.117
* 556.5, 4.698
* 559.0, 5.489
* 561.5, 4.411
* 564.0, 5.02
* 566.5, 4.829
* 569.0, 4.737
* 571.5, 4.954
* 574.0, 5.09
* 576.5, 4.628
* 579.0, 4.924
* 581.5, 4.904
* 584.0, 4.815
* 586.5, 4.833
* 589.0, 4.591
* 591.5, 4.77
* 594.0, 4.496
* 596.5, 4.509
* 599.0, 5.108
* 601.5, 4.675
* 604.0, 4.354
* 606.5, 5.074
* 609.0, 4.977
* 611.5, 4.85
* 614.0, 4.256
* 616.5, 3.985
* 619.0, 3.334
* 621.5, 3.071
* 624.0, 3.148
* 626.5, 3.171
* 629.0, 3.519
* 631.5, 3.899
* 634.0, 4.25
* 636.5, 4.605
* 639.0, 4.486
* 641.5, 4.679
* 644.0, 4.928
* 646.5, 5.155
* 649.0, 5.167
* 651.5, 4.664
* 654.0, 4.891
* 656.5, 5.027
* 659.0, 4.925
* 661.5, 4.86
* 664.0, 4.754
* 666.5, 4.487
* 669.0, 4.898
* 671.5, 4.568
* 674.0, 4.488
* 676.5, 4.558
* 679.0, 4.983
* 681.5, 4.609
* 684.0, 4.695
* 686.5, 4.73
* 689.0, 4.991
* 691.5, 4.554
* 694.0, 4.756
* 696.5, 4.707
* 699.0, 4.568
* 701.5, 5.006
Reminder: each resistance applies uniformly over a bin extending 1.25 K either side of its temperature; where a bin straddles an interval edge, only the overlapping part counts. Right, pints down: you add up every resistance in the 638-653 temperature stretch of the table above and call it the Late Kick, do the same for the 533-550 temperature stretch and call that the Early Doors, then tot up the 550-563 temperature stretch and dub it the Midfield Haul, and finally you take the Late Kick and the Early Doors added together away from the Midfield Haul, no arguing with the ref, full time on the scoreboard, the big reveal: -38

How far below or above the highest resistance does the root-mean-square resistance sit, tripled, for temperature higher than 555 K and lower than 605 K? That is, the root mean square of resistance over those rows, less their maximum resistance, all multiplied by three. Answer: -2.07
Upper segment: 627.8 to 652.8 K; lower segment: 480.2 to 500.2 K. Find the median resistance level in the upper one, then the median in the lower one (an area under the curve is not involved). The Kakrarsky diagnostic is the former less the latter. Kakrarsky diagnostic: 0.1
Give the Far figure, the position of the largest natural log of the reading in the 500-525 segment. 509.0 K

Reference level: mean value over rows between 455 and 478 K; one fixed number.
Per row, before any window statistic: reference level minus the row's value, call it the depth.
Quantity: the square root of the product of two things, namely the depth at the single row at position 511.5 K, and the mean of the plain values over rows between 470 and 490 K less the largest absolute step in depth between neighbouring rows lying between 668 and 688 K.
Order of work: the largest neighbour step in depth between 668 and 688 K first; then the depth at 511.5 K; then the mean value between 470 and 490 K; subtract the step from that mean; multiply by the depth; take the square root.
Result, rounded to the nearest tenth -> 1.3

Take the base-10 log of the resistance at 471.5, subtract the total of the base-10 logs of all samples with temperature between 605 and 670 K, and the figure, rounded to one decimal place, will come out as -16.0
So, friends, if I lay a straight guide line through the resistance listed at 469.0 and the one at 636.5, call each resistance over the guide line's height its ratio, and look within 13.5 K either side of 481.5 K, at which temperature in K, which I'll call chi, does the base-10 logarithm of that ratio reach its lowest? 494.0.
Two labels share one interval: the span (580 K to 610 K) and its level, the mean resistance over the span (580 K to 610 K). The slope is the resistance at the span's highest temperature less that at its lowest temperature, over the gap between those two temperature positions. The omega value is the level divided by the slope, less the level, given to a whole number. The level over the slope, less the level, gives 1788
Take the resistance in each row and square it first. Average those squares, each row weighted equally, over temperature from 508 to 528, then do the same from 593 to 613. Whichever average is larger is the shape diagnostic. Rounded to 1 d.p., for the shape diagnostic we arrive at 23.2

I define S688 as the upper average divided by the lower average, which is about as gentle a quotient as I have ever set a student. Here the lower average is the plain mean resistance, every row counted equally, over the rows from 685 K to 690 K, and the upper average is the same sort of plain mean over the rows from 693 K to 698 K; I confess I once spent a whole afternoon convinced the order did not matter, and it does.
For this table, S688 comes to 0.97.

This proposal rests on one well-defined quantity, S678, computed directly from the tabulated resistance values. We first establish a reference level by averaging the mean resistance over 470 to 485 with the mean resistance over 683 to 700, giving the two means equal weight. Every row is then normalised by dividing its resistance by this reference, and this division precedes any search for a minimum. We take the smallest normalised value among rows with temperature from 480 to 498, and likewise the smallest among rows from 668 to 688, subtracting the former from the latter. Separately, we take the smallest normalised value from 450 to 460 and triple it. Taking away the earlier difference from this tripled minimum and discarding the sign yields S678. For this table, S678 3.03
